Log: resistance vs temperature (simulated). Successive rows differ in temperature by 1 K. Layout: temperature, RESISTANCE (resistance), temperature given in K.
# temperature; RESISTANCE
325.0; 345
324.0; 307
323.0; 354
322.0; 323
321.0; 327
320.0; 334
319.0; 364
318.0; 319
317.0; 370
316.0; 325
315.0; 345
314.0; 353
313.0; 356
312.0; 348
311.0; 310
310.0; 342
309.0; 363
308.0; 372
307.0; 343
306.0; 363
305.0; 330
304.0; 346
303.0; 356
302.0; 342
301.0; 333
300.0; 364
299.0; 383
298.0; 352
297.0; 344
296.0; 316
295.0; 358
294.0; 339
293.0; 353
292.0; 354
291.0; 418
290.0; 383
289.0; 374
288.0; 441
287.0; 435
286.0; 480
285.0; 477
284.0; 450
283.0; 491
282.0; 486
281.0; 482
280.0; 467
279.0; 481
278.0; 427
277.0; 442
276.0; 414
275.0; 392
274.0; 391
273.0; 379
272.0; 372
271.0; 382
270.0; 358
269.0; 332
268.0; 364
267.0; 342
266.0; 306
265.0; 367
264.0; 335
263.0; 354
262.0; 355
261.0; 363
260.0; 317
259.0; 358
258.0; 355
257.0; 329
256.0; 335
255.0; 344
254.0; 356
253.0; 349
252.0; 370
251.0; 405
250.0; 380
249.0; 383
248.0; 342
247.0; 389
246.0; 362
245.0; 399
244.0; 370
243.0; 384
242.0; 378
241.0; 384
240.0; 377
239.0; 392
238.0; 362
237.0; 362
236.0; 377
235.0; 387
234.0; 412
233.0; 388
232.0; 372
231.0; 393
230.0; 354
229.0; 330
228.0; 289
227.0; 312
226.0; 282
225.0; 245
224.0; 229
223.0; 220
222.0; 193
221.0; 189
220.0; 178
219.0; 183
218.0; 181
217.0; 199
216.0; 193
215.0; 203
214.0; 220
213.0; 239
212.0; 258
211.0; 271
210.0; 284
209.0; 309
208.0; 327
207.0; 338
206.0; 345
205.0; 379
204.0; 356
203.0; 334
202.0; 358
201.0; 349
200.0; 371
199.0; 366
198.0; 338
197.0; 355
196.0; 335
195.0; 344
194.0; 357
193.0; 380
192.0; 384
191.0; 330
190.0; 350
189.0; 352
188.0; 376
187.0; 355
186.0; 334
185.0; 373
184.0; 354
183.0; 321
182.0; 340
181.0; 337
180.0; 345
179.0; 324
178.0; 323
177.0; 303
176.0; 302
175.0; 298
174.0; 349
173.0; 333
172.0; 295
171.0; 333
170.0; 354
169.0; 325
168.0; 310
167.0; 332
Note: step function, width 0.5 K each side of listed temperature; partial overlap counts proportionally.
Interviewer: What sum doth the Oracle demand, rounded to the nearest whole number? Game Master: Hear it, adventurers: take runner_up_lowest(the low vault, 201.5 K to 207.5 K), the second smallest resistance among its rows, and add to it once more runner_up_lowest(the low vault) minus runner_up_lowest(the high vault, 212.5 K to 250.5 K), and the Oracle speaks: 495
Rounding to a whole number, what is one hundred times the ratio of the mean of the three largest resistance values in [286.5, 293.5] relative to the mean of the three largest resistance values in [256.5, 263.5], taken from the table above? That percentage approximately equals 120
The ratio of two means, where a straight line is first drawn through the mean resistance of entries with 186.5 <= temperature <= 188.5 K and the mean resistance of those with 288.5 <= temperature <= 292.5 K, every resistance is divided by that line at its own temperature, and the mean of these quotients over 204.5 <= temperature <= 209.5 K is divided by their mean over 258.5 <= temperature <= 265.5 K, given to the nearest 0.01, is 0.99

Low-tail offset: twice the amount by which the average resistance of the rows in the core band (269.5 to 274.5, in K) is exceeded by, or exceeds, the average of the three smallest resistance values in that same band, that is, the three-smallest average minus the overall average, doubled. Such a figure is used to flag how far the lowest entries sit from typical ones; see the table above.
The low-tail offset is -13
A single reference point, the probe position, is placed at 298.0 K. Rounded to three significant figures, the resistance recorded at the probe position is 352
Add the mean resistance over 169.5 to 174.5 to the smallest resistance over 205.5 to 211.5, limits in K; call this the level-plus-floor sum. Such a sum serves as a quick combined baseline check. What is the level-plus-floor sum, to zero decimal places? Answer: 604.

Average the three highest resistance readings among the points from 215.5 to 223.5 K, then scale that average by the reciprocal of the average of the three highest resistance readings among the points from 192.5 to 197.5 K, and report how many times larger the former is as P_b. 0.56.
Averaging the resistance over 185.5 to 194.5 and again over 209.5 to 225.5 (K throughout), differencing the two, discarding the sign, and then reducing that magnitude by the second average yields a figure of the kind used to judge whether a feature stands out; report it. -78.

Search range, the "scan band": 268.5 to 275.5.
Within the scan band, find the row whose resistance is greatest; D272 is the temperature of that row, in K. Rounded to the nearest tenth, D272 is 275.0 K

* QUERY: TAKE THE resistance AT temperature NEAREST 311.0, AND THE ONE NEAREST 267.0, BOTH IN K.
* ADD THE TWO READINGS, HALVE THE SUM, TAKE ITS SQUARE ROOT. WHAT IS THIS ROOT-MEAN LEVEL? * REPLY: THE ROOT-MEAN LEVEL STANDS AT 18.1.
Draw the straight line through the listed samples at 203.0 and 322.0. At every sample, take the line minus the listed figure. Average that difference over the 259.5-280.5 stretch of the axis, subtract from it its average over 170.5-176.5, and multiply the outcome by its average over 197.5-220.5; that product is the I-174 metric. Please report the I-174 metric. -3256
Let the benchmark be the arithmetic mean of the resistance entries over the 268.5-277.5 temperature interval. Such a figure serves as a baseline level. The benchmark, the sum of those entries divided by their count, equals 385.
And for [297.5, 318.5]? 348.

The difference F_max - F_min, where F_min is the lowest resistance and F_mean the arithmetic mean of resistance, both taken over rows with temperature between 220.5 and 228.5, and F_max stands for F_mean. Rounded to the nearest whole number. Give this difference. 56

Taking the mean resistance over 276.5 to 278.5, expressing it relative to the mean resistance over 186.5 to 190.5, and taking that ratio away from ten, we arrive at 8.8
